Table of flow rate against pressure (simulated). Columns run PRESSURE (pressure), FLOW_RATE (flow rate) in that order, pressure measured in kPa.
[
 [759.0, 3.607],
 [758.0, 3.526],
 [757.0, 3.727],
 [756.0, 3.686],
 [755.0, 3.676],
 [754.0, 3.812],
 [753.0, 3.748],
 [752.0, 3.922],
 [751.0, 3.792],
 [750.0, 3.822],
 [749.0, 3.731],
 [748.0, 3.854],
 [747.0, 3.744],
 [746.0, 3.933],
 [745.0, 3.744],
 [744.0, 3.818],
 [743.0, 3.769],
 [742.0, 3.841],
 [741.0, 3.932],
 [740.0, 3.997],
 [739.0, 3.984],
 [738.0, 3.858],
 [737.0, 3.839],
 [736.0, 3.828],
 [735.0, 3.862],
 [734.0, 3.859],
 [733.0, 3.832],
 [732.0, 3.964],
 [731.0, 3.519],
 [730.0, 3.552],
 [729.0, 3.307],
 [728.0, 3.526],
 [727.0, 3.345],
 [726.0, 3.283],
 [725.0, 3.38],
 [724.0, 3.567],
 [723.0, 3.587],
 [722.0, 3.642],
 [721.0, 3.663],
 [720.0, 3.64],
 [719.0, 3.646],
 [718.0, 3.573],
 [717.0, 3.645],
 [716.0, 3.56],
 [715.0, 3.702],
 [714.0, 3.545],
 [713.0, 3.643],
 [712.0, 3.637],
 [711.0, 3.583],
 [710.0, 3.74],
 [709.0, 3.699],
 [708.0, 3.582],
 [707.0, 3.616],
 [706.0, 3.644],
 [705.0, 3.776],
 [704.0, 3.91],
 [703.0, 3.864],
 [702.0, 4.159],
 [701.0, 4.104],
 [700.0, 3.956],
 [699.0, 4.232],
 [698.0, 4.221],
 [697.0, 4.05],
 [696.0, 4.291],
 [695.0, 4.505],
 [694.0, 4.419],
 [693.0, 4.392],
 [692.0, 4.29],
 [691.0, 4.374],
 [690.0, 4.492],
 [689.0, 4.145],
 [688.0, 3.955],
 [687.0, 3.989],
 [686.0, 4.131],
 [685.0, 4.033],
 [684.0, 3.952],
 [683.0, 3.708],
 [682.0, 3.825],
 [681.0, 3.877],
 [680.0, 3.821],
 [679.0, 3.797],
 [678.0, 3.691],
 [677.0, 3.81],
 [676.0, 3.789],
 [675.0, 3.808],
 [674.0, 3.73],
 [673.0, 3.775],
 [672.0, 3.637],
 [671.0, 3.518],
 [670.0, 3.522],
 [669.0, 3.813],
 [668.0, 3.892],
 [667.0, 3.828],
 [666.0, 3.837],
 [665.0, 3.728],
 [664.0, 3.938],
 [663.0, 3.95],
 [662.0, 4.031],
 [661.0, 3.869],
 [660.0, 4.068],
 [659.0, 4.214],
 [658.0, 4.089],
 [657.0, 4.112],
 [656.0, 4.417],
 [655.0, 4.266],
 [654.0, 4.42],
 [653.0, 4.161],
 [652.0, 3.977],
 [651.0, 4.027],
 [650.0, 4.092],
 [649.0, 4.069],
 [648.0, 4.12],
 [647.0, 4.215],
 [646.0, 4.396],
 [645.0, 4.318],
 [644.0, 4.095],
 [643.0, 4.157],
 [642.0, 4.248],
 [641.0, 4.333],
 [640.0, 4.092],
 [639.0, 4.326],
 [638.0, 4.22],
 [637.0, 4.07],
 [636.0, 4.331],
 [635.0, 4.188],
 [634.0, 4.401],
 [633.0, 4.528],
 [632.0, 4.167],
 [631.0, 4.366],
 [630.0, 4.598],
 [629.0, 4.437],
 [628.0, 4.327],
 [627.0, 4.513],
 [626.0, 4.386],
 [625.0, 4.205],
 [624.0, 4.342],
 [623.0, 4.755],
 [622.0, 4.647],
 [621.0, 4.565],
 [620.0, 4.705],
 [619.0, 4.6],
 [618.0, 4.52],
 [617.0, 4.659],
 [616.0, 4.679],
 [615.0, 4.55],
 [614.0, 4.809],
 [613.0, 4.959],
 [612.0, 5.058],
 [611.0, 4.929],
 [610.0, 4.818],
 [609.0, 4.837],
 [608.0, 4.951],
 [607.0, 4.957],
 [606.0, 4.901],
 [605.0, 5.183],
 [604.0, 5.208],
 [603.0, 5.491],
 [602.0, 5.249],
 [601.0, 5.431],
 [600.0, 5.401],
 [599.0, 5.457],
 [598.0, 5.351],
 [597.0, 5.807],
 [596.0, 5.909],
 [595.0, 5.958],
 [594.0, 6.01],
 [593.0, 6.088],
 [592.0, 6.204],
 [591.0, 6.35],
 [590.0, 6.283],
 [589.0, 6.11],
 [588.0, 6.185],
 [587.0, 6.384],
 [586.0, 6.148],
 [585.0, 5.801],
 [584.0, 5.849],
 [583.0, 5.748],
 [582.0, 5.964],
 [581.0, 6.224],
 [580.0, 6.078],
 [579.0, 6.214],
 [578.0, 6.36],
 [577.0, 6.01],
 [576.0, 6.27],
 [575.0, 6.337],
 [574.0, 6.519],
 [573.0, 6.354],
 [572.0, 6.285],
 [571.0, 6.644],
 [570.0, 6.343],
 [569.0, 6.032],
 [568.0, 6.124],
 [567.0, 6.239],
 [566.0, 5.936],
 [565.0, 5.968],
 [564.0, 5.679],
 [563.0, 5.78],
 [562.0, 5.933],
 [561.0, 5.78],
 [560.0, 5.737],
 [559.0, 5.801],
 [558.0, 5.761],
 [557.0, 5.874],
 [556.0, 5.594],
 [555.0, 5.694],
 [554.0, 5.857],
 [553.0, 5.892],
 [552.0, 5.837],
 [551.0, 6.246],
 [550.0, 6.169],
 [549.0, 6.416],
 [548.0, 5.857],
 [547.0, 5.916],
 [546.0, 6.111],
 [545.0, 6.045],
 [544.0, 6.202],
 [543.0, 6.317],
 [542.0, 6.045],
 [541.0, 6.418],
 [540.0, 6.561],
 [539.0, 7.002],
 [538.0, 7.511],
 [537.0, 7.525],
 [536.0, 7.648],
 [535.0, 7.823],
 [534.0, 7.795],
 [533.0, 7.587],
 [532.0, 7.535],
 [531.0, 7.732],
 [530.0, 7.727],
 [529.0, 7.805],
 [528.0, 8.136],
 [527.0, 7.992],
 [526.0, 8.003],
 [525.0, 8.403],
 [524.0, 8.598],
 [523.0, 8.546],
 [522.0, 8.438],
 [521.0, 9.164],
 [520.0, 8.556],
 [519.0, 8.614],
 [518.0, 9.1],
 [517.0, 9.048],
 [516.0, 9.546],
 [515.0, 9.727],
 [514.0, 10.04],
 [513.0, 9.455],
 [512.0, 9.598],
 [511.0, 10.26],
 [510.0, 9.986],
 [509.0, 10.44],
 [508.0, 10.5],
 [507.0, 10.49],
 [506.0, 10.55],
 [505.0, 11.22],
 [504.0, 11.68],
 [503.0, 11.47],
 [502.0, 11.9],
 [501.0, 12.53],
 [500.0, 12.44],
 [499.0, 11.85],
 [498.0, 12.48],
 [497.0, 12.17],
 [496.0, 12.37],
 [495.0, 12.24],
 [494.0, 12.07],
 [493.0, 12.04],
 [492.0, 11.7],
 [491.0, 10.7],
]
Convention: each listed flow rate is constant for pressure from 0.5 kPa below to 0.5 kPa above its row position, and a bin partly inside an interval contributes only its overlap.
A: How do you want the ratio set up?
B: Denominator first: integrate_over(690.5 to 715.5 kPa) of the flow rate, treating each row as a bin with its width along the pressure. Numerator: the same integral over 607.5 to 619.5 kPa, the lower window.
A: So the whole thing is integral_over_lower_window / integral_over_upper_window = 0.6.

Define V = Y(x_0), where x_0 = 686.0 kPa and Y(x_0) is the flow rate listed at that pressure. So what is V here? 4.131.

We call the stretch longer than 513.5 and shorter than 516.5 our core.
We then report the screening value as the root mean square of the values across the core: 9.8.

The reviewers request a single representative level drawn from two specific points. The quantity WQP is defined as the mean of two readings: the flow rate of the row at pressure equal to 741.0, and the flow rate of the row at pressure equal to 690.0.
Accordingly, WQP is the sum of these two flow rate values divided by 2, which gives 4.2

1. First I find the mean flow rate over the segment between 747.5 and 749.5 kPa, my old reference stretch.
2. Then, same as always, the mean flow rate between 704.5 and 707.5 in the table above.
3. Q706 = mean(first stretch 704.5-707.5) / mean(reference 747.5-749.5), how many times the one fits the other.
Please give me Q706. 1.0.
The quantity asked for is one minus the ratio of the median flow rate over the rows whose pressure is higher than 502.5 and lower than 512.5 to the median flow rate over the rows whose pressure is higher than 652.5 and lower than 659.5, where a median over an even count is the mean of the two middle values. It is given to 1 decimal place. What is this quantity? -1.5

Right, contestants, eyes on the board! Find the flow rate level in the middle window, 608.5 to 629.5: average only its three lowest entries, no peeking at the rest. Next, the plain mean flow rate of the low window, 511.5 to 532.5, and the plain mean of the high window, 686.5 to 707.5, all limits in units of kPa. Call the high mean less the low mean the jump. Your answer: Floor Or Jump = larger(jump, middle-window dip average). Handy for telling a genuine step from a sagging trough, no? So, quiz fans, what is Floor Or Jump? 4.3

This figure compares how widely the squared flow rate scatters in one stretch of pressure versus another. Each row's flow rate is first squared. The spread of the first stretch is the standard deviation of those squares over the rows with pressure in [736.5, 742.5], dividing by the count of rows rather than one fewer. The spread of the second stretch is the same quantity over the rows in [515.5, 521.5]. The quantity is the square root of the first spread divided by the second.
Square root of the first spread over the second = 0.29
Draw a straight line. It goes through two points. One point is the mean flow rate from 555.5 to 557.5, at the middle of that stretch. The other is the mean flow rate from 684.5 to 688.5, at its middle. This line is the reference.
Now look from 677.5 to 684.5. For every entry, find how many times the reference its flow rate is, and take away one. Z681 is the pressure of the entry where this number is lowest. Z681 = 678.0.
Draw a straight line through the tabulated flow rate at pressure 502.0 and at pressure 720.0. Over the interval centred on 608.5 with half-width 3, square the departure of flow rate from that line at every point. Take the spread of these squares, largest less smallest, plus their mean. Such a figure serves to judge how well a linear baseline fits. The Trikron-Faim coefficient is 10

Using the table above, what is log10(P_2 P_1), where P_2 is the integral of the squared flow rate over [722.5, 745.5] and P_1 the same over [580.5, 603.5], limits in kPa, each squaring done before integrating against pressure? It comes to 5.40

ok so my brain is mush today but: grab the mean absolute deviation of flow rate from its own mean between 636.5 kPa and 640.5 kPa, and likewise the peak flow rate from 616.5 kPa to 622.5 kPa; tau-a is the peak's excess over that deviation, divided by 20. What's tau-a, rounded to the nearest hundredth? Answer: 0.23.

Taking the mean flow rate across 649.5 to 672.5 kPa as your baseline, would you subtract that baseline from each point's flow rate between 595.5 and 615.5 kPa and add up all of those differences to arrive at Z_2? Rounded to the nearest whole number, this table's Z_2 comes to 24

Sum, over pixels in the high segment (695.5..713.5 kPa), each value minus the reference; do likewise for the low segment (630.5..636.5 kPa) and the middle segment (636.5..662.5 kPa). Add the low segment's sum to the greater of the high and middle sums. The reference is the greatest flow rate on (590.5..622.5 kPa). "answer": -57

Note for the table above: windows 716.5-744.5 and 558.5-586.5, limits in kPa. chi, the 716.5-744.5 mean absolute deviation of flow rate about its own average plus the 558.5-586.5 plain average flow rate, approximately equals 6.3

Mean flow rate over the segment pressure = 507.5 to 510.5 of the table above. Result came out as 10.3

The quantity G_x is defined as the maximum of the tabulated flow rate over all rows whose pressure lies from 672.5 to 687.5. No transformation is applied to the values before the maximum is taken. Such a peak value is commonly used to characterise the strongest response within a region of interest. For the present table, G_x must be 4.131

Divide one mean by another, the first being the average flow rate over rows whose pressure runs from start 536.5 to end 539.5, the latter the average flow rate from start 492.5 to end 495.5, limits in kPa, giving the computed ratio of 0.61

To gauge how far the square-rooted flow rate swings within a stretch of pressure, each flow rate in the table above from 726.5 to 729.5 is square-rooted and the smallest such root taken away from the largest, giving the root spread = 0.059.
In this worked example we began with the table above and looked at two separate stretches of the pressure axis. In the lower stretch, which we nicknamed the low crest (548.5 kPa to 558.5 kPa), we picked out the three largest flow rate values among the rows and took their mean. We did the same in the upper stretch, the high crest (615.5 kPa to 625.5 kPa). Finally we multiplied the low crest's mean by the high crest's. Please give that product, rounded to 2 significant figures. 30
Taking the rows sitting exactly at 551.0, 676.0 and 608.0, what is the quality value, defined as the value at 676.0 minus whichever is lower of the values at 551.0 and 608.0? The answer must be -1.2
